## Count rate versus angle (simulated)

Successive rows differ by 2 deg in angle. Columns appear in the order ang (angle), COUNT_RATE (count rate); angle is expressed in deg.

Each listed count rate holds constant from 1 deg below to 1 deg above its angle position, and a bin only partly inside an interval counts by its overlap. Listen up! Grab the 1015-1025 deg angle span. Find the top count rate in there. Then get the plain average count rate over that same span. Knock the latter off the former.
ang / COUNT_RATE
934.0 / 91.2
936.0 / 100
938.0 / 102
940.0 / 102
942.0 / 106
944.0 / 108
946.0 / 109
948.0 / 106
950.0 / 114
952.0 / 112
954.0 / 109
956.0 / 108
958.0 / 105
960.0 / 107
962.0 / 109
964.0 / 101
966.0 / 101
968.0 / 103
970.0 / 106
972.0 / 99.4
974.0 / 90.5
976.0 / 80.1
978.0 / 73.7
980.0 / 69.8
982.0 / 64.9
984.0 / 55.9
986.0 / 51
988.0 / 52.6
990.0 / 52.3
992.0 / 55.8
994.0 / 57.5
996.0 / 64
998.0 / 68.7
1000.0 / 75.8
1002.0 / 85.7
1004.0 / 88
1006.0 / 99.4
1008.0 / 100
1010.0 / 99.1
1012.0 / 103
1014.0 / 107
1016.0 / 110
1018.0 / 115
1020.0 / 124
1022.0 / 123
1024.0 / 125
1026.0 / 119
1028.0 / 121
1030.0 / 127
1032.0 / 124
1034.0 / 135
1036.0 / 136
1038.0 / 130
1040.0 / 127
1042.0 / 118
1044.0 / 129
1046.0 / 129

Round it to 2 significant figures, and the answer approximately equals 5.6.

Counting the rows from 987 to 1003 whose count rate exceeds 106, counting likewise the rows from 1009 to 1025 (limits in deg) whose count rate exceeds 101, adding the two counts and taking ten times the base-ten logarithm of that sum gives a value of 8.5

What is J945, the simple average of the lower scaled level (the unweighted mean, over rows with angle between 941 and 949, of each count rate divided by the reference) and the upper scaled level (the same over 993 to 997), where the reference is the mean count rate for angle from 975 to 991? 1.3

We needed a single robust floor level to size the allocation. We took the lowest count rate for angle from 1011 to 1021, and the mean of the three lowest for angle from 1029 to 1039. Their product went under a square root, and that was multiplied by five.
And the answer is 572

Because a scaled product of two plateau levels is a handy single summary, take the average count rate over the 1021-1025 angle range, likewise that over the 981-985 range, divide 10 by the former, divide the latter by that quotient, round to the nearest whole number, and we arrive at 749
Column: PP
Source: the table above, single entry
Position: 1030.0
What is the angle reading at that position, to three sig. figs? 127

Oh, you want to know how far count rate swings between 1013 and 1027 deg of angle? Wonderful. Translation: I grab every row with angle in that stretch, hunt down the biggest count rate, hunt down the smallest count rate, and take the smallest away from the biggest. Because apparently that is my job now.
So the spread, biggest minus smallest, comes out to 18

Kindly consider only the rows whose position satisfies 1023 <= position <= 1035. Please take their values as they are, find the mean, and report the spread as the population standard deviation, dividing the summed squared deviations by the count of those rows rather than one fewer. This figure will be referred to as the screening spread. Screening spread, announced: 5.1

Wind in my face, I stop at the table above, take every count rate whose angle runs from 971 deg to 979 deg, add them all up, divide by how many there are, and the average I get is 86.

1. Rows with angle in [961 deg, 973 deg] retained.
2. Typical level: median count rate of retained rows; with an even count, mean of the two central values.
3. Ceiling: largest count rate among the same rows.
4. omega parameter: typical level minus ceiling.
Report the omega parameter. -7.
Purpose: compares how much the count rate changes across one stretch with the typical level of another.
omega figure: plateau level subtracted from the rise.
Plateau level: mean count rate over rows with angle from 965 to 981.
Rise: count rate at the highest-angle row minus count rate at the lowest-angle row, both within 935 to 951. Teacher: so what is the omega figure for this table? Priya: -76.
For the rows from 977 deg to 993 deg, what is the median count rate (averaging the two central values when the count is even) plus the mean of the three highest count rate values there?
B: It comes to 125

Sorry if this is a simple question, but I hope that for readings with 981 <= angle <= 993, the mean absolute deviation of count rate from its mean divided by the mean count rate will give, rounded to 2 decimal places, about 0.06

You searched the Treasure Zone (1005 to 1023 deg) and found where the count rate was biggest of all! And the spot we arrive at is 1020.0 deg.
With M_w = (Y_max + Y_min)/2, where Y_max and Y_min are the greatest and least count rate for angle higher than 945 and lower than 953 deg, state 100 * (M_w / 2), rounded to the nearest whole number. 5500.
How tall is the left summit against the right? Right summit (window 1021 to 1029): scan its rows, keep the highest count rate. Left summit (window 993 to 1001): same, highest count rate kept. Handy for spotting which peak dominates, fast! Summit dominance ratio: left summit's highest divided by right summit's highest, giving 0.6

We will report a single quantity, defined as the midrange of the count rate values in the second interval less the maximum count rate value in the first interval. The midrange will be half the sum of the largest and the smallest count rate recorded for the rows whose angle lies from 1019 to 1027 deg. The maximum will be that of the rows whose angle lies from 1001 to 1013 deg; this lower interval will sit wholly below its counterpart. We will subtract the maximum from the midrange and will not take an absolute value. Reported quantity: 19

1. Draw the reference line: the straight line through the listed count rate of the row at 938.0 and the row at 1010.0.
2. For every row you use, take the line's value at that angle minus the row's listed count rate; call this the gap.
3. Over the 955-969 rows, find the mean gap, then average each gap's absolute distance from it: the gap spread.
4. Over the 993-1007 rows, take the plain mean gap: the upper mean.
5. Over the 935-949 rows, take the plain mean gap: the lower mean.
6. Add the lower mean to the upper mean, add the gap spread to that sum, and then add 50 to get 72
